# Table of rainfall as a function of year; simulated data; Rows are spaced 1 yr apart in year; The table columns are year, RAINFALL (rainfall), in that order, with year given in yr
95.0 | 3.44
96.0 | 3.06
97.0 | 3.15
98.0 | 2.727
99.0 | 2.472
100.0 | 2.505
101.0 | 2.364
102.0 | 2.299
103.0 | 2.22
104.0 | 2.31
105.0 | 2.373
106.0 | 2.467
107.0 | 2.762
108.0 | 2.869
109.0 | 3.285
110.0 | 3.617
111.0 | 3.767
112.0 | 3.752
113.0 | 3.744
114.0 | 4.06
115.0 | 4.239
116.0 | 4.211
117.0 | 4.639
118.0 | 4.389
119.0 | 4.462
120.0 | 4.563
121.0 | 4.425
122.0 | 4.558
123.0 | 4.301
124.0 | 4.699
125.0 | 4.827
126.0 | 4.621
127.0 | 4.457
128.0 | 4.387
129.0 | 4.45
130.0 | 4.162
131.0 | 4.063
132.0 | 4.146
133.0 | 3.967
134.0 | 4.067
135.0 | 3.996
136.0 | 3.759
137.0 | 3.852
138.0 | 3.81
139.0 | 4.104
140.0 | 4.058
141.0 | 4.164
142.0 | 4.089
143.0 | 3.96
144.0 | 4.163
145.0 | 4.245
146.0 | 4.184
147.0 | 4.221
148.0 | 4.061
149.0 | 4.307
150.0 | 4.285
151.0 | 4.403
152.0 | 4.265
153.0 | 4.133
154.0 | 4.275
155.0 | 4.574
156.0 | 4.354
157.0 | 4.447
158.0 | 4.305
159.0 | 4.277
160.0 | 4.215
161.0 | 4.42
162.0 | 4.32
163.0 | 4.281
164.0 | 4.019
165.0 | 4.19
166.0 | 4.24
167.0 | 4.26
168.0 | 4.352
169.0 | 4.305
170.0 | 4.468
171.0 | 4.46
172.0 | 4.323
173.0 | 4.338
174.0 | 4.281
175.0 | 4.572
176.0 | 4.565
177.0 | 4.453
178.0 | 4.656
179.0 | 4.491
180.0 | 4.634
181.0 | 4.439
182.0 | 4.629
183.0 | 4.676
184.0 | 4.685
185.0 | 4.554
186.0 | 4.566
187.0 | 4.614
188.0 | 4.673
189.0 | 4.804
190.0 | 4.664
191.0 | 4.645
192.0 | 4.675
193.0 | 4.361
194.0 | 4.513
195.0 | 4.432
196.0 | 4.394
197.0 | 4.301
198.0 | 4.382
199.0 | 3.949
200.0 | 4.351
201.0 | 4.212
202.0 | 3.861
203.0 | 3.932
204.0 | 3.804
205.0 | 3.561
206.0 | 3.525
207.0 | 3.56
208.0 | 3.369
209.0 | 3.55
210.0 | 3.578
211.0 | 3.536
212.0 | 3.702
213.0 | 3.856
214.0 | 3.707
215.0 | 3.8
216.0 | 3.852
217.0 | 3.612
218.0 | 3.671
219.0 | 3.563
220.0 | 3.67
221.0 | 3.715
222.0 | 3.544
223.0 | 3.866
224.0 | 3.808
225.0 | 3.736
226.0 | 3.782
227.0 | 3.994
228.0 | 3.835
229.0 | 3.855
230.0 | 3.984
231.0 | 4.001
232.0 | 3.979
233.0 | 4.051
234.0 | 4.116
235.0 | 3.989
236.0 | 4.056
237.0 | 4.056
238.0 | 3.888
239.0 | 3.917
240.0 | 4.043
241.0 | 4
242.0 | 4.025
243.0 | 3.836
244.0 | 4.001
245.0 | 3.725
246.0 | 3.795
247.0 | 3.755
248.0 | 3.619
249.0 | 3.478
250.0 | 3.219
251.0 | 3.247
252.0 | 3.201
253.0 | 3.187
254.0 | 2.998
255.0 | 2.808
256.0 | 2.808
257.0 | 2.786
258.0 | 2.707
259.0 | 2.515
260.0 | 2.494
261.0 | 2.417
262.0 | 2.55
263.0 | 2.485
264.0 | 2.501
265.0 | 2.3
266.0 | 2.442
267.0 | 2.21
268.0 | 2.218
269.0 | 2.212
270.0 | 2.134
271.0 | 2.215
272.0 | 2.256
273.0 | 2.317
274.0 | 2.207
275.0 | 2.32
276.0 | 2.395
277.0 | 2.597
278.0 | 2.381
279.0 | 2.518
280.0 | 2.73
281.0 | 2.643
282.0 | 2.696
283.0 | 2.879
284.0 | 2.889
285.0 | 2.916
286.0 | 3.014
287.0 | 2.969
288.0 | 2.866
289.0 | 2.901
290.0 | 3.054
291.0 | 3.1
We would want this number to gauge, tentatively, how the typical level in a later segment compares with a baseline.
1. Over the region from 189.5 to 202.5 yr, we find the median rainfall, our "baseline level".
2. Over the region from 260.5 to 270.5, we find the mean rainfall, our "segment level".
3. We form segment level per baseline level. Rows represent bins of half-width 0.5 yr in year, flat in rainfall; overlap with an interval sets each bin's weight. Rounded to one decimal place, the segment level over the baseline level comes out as 0.5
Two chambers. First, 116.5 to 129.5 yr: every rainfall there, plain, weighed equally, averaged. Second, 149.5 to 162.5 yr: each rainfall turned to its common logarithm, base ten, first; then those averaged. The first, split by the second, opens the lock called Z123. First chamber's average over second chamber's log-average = 7.1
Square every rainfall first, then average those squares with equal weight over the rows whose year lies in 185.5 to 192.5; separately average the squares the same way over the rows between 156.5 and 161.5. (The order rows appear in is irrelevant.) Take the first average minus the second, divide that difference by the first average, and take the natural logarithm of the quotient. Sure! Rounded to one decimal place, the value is -2.0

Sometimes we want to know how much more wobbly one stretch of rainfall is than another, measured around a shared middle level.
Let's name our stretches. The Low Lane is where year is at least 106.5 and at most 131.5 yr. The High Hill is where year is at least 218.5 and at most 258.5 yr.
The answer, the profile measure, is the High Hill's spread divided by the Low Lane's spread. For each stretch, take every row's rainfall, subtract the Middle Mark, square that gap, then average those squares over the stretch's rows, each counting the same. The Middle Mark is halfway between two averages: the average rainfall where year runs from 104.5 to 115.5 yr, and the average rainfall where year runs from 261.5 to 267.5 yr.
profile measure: 0.42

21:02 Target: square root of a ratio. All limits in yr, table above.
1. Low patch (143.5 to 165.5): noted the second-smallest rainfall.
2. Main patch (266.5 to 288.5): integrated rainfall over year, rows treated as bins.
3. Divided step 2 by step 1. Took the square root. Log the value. 3.7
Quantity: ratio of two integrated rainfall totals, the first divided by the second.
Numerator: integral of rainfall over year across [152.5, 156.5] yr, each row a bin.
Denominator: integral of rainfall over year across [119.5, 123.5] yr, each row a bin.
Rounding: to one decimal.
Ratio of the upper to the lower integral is 1.0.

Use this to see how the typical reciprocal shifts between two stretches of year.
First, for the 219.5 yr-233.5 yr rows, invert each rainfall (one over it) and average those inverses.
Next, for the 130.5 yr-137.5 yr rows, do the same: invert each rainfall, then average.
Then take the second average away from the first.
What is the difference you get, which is 0.01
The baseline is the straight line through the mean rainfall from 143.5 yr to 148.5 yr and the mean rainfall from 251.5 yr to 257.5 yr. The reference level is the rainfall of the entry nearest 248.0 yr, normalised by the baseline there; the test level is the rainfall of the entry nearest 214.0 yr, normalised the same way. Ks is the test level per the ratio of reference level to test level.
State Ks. 0.99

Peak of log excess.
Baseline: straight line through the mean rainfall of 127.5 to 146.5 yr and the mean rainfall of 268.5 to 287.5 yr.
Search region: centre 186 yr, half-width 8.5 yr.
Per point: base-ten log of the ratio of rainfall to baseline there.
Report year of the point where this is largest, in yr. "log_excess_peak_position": 189.0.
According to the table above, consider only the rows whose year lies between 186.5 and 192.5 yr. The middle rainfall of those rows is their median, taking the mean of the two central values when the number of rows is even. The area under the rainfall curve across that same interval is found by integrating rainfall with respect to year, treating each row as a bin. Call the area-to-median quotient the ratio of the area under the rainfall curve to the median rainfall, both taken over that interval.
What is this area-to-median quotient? 6.0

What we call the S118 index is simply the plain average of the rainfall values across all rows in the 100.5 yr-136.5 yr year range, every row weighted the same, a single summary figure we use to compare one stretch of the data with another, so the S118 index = 3.8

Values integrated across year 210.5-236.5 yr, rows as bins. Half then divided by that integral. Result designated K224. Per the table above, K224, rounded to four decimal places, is 0.0050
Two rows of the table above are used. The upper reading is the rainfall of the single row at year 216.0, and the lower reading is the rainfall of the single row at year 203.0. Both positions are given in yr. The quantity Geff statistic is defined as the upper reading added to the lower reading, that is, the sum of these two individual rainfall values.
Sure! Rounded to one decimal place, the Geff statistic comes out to 7.8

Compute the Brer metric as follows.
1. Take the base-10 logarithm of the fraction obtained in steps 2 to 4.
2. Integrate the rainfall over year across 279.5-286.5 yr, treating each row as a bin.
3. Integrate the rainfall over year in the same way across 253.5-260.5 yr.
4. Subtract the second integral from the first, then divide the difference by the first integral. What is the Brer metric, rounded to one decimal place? -1.5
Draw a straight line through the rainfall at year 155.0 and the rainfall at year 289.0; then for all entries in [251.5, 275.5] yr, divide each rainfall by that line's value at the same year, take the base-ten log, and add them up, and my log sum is -2.66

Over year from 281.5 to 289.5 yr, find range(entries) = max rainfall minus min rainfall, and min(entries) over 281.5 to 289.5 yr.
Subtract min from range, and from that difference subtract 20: -22.4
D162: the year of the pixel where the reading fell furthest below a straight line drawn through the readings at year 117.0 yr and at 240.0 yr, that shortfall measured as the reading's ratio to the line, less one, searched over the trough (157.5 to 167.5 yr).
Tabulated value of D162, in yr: 164.0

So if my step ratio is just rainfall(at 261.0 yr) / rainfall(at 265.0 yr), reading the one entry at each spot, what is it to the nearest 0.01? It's 1.05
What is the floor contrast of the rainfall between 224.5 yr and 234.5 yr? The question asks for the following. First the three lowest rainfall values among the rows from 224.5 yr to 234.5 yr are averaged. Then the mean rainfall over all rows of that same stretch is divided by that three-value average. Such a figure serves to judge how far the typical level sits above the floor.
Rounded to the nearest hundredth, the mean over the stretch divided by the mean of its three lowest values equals 1.04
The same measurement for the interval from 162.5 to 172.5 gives 1.03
